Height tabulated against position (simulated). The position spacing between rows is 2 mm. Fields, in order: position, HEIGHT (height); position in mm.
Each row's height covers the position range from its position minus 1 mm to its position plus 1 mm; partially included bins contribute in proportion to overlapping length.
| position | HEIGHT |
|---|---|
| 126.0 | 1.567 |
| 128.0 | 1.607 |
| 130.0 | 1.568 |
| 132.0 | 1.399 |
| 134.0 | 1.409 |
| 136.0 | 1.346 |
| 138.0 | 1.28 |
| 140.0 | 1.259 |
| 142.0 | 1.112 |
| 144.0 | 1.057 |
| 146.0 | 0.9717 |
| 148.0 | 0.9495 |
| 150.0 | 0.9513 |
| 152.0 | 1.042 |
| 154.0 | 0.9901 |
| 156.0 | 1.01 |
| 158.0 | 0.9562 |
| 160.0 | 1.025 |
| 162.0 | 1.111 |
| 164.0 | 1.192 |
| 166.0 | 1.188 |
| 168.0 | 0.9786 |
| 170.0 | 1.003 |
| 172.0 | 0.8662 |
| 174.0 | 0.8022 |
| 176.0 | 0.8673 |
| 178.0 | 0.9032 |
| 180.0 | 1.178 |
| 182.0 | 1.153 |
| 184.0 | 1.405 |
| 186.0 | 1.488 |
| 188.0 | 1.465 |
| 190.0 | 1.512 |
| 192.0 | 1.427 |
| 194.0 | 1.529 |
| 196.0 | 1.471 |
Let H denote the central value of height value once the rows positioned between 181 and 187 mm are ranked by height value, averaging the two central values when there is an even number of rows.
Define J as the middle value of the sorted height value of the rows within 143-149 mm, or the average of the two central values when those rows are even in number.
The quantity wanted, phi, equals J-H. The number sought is -0.4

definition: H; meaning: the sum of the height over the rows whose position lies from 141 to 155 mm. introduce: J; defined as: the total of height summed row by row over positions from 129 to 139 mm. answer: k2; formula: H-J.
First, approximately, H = 7.1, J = 7.0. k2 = 0.1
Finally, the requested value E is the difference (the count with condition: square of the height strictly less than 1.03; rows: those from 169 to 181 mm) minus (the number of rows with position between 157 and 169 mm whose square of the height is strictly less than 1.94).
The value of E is -1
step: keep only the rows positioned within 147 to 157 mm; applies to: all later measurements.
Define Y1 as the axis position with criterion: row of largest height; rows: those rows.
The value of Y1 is 152.0 mm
